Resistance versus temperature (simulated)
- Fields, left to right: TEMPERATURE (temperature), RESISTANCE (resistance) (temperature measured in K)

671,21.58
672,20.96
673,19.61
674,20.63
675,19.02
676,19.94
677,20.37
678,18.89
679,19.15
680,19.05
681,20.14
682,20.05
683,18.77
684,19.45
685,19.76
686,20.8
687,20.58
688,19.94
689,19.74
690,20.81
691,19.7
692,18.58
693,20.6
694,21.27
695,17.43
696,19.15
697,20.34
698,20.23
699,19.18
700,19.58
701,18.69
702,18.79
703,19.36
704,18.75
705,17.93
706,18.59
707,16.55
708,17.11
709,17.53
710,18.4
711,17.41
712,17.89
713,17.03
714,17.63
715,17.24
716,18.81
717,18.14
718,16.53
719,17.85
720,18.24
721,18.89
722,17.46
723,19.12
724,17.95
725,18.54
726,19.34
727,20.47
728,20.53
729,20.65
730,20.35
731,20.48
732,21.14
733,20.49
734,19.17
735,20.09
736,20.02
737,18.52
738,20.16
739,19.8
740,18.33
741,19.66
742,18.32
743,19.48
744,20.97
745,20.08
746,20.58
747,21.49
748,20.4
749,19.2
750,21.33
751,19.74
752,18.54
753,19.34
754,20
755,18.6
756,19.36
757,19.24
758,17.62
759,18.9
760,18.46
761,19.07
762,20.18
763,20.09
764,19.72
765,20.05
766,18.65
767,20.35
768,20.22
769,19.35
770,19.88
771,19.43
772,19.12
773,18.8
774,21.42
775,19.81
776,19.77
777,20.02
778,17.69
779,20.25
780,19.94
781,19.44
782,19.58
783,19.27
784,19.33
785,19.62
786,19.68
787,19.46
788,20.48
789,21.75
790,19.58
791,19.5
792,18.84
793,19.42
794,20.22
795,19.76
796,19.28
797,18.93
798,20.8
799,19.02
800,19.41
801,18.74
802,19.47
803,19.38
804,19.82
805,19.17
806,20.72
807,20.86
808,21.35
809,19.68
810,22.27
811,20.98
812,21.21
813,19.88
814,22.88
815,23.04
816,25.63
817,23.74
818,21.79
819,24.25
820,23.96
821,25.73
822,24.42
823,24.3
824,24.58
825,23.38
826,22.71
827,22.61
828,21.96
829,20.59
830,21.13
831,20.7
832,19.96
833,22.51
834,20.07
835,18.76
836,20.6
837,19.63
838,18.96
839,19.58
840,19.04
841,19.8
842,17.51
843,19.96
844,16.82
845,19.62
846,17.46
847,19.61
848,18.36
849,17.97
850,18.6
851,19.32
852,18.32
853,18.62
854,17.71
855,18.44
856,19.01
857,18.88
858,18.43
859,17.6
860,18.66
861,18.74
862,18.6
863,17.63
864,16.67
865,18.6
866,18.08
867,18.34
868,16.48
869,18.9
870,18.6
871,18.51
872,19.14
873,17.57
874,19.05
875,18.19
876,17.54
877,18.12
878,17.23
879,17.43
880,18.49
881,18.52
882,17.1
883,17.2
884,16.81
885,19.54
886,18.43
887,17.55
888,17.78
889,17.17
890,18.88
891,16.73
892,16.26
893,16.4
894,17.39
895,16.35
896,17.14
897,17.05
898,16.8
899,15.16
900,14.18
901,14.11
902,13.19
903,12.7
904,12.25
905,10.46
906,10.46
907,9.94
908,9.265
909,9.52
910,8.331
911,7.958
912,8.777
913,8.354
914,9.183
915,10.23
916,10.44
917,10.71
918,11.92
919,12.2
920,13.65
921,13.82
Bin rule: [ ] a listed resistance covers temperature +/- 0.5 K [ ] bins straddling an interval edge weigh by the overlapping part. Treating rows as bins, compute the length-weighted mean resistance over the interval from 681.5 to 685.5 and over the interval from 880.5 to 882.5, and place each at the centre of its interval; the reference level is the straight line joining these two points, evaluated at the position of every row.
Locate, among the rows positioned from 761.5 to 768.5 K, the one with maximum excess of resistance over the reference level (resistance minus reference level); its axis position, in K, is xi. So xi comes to 767 K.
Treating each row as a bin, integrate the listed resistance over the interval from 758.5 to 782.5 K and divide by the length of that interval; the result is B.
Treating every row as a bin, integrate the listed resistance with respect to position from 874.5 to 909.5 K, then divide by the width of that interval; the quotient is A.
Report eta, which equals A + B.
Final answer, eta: 35.3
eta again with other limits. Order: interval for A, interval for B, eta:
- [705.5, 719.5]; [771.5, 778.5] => 37.1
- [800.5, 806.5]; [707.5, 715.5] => 37.1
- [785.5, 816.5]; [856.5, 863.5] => 38.7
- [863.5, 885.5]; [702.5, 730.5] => 36.4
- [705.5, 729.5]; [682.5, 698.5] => 38.1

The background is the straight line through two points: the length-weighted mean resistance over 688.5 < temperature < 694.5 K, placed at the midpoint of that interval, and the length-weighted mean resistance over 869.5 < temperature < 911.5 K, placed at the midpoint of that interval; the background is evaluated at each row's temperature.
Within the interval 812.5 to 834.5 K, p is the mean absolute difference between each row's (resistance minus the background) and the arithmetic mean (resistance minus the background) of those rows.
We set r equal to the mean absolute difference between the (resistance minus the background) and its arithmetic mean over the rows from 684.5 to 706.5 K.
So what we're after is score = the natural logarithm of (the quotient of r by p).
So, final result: -0.7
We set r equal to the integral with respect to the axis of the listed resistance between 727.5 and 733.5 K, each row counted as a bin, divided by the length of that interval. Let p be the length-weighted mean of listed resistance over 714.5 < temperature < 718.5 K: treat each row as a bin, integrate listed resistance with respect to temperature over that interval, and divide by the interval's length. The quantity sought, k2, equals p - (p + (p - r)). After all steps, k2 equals 2.9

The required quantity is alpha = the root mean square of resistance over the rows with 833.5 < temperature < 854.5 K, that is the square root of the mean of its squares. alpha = 18.90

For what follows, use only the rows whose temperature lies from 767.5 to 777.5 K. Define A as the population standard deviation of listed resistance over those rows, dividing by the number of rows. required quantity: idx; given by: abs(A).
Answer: 0.7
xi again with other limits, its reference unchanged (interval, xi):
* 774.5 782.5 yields 779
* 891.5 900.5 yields 894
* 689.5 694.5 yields 694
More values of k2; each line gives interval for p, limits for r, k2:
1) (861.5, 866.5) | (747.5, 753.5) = 1.8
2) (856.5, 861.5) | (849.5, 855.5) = 0.0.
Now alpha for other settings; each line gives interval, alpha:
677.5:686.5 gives 19.57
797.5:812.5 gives 20.22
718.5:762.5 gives 19.53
